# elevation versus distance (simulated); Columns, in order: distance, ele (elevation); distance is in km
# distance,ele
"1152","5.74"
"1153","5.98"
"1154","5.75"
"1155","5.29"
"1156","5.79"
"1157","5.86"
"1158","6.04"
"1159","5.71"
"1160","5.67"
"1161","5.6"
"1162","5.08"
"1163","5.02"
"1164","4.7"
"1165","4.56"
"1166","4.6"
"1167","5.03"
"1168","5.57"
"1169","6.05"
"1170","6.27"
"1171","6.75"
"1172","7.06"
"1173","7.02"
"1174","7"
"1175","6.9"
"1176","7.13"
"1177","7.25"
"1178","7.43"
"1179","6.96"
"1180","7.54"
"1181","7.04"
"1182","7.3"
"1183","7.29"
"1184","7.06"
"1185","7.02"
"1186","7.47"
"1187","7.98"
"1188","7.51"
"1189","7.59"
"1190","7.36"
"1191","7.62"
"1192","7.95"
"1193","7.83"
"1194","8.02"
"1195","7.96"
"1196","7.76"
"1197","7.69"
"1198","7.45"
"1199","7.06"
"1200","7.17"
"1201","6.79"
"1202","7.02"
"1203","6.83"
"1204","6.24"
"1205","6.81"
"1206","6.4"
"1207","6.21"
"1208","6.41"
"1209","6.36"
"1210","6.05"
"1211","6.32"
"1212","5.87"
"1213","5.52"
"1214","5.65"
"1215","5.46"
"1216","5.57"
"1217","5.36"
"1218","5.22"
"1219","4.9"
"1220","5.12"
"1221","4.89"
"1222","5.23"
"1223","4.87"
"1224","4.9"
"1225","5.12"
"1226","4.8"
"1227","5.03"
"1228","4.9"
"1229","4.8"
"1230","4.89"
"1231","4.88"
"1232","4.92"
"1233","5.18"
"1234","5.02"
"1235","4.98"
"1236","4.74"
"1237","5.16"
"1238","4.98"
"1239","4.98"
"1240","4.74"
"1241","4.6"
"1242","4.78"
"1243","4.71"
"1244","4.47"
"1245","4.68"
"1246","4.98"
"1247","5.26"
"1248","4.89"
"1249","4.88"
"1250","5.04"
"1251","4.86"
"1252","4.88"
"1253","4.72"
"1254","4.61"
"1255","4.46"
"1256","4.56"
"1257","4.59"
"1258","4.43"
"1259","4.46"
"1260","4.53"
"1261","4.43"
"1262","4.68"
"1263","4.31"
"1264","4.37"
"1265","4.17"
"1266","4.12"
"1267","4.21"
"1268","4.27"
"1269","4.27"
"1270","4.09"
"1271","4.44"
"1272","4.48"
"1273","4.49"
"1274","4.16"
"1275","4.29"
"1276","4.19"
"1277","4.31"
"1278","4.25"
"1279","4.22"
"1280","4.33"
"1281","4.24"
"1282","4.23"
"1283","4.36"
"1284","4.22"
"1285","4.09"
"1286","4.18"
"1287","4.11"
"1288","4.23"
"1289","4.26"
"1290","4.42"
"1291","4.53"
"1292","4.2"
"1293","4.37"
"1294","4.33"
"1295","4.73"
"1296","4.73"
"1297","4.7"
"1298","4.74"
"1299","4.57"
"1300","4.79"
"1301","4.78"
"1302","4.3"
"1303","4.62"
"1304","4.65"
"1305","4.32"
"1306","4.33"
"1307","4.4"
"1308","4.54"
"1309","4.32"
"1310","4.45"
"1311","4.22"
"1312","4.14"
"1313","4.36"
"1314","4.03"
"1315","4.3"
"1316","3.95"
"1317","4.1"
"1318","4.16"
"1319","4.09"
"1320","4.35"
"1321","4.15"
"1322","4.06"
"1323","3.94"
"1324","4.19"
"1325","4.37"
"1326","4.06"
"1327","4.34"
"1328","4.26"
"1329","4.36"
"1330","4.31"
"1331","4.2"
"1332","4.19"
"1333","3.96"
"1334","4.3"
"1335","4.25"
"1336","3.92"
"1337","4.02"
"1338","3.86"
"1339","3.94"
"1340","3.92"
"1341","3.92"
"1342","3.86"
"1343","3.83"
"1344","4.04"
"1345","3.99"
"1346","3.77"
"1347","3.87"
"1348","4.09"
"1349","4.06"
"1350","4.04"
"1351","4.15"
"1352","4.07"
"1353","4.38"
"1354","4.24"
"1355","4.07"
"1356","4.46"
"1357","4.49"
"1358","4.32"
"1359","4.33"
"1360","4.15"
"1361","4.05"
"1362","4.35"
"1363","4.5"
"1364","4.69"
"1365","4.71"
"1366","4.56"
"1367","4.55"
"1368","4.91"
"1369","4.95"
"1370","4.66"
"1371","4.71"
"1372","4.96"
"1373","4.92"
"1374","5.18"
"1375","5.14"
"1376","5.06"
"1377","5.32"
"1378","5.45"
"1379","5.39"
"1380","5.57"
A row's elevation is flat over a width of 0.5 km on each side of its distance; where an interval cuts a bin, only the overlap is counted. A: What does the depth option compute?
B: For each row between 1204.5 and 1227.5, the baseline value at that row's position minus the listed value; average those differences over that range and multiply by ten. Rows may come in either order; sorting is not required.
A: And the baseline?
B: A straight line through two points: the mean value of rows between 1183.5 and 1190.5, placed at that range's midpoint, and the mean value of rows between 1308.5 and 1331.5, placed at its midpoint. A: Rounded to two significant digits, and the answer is 12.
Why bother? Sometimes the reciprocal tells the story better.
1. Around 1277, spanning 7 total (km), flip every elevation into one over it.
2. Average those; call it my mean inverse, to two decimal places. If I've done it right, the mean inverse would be 0.24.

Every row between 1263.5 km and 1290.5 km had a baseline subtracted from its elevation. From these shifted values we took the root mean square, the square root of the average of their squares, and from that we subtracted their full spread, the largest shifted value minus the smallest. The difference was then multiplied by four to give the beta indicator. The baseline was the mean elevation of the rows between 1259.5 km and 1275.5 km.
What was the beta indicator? -1.07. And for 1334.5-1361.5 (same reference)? -1.60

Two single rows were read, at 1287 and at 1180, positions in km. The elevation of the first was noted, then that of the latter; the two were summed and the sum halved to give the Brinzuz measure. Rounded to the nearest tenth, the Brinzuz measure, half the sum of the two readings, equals 5.8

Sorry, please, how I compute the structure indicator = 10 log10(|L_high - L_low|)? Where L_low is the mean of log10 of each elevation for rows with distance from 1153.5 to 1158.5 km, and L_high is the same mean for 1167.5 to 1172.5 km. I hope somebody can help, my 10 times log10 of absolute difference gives -14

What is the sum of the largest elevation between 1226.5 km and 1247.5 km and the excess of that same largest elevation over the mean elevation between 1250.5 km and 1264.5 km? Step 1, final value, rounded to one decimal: 6.0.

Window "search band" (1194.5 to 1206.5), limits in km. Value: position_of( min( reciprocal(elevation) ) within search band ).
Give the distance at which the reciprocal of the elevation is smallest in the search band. 1195 km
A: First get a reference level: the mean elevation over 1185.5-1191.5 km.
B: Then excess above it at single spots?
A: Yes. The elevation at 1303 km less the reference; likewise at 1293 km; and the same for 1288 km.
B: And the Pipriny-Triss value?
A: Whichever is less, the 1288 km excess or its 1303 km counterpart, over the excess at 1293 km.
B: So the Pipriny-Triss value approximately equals 1.04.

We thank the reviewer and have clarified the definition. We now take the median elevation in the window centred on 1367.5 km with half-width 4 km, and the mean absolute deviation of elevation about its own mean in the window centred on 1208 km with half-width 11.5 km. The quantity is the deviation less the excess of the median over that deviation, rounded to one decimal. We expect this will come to -3.5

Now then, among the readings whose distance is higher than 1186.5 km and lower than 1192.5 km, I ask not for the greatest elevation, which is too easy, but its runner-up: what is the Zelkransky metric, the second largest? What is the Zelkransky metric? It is 7.95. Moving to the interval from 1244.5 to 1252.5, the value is 5.04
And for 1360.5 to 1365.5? 4.69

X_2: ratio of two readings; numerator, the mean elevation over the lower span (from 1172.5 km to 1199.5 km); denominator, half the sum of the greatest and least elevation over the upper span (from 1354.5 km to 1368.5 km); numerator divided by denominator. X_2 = 1.655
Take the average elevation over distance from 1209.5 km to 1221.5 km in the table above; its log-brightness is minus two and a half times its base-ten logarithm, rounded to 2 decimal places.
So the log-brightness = -1.85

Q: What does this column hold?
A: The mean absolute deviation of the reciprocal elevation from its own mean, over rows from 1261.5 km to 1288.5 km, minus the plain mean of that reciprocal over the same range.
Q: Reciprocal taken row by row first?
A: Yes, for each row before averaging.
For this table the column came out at -0.229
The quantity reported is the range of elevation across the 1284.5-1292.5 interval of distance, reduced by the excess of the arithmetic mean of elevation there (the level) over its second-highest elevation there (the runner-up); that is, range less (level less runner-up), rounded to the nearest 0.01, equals 0.61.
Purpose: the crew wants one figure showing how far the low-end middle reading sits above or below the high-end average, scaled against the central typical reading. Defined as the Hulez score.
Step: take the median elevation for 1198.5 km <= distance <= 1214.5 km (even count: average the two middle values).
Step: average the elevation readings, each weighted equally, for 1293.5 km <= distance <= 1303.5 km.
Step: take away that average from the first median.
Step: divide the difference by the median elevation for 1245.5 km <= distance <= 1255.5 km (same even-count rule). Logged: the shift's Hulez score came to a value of 0.4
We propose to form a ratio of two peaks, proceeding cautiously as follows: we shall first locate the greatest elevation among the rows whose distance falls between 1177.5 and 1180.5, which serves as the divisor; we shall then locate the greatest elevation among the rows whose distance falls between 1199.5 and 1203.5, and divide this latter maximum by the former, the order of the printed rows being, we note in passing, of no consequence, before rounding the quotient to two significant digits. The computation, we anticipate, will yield 0.95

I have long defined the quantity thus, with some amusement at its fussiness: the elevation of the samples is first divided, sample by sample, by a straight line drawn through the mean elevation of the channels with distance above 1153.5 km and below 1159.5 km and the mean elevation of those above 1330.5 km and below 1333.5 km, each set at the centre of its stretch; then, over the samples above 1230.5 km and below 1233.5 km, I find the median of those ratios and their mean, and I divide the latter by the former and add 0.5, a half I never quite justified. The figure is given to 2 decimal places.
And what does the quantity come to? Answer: 1.51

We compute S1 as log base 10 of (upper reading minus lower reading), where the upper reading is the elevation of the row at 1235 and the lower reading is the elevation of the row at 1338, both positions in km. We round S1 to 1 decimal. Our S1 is 0.0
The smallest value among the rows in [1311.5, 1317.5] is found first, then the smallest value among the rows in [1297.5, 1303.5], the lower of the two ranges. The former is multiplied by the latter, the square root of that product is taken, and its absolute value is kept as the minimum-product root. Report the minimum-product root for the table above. 4.1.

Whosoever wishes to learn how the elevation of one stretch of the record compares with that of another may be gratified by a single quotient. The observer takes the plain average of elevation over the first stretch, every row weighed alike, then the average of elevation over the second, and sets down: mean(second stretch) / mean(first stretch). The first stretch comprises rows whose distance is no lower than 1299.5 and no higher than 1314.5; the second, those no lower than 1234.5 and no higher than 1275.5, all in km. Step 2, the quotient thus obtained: 1.0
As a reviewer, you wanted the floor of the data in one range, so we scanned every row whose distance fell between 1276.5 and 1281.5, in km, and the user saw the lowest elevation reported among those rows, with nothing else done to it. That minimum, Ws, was 4.22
